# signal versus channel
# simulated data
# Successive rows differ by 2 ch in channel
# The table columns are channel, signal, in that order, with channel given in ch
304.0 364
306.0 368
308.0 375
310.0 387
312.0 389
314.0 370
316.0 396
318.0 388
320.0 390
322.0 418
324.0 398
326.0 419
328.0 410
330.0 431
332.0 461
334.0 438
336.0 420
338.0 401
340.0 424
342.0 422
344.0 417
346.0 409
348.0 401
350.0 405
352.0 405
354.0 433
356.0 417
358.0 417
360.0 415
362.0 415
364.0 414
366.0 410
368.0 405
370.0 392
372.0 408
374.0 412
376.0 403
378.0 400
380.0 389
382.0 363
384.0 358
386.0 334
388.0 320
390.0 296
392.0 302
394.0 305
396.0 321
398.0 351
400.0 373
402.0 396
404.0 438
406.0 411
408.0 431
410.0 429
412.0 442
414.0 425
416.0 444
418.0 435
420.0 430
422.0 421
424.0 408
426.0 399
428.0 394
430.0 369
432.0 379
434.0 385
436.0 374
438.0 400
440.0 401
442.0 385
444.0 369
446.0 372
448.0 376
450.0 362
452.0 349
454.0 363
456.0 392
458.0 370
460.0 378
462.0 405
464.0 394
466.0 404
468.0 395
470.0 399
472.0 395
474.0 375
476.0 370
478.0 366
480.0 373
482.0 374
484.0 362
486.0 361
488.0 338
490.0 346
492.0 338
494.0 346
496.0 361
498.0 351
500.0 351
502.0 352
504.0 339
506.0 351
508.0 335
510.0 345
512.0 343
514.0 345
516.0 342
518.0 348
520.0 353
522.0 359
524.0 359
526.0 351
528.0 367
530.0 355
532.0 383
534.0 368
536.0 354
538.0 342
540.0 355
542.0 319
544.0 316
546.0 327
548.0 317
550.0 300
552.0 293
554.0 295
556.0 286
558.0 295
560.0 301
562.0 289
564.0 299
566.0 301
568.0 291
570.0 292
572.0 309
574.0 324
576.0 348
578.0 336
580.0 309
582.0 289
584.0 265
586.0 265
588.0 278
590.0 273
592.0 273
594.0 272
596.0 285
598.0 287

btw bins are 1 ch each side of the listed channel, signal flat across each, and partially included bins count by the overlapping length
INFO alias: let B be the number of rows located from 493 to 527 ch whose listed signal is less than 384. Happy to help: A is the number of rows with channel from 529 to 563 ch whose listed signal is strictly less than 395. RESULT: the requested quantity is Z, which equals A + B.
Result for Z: 34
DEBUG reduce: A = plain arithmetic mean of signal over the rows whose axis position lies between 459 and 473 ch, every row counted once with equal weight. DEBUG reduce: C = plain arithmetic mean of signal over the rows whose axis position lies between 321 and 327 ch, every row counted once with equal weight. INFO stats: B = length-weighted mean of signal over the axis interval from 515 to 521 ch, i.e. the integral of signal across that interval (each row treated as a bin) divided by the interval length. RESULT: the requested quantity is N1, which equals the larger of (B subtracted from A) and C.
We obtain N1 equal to 412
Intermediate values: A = 396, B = 348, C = 412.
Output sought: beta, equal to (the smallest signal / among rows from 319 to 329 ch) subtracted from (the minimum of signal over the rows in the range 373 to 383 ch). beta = -27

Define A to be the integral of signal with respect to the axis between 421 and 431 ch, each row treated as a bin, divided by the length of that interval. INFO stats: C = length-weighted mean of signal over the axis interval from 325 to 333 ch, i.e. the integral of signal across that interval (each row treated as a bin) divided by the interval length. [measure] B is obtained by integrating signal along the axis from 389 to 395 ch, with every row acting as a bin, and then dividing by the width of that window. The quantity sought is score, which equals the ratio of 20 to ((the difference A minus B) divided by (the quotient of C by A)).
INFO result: 0.2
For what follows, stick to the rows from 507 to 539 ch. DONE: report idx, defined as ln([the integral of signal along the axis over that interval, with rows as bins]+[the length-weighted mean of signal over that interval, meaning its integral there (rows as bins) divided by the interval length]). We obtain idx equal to 9.4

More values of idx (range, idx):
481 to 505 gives 9.1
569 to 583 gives 8.5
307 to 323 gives 8.8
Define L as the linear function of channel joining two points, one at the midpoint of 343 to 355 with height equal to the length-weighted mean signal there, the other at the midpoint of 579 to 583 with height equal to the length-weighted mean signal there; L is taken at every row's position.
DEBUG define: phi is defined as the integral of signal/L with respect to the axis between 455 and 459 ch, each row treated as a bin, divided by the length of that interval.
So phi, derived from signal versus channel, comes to 1.06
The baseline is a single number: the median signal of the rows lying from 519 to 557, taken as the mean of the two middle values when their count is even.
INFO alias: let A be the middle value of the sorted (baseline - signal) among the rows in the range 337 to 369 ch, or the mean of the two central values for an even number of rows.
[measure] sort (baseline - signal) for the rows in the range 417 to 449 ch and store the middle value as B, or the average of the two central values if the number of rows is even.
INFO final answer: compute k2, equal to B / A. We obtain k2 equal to 0.61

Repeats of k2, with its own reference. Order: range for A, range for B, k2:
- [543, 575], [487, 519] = 0.11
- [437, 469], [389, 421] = 2.20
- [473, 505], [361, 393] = 8.18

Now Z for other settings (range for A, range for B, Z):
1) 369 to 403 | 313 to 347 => 13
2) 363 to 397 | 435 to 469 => 19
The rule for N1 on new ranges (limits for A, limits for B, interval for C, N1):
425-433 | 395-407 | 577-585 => 300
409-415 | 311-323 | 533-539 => 355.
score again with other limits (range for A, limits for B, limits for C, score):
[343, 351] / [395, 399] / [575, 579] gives 0.2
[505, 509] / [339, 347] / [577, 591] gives -0.2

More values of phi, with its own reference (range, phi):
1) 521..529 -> 1.10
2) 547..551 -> 0.98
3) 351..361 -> 1.02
